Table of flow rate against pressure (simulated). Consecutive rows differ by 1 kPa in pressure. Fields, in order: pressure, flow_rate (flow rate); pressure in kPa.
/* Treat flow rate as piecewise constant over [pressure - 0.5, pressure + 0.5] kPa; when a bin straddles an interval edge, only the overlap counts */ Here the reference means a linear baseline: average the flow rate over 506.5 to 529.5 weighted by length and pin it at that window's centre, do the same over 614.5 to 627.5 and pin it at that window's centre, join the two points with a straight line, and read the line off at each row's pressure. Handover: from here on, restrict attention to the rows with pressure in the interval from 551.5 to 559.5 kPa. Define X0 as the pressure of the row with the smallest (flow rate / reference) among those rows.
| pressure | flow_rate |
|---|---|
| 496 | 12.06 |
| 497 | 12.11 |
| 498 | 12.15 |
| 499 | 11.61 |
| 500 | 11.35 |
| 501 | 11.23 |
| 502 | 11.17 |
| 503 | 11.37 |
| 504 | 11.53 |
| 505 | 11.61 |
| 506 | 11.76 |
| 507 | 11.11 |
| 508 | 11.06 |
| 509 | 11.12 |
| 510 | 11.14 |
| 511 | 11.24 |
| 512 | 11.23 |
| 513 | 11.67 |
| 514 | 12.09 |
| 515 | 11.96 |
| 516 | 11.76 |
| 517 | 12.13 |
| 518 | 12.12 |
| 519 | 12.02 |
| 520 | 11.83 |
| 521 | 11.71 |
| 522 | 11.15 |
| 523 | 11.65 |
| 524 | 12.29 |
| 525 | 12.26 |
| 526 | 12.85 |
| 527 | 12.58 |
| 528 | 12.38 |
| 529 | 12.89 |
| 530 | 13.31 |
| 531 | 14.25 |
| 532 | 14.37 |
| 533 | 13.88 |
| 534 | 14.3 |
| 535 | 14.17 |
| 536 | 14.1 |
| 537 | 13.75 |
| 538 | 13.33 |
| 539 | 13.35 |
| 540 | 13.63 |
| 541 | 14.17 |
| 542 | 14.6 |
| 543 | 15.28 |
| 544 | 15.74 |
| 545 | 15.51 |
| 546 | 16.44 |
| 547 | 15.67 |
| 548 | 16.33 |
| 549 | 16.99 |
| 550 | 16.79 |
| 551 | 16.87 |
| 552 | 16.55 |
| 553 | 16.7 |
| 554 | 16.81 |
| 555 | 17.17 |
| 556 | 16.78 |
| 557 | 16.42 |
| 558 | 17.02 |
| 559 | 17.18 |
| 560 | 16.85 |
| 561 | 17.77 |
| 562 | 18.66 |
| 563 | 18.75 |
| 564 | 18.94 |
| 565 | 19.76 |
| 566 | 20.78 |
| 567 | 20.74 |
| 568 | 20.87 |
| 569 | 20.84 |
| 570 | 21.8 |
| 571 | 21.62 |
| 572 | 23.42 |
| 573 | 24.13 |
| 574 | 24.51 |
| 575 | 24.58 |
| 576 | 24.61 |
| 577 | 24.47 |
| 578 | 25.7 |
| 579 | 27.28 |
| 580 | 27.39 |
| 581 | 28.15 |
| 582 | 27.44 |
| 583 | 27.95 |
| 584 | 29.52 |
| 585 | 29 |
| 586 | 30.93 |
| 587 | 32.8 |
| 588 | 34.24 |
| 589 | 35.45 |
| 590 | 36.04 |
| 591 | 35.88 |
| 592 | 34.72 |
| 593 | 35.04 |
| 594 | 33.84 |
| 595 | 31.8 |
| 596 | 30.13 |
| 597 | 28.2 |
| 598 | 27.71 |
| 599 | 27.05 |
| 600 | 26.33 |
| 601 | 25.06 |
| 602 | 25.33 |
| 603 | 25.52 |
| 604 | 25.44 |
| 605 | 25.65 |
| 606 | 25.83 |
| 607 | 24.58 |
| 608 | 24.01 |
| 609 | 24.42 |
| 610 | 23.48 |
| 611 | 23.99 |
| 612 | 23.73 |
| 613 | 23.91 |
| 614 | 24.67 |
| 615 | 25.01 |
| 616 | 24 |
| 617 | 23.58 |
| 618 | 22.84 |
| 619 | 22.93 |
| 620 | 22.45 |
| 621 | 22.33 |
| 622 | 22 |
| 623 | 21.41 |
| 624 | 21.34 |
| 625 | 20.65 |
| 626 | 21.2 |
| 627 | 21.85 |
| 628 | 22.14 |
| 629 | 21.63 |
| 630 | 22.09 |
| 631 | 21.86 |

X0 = 557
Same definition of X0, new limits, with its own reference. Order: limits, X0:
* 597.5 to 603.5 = 601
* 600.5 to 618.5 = 618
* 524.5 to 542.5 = 539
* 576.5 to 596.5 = 577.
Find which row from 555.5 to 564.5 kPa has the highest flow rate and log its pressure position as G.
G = 564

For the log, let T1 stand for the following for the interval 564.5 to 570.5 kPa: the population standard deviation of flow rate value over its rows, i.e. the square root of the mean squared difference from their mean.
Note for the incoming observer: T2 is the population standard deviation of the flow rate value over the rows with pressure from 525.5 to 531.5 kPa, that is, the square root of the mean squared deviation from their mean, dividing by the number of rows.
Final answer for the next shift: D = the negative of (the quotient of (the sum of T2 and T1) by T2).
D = -1.97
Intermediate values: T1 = 0.6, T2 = 0.6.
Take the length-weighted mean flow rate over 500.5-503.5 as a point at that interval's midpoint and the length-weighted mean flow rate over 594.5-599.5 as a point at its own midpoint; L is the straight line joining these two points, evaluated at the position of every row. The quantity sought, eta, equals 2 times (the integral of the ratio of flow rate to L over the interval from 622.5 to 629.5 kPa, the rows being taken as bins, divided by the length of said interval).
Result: 1.25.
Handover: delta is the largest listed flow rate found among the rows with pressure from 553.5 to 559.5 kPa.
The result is 17.18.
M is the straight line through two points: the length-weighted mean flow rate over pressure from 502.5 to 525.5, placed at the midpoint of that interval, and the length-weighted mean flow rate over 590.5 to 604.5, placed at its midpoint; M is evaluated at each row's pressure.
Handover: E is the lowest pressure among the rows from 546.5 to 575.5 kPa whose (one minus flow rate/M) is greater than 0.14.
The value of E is 547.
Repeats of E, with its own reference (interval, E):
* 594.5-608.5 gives 601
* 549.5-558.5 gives 552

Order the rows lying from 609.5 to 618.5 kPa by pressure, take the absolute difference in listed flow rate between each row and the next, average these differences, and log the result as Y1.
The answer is 0.53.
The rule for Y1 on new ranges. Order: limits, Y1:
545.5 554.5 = 0.37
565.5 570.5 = 0.29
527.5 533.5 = 0.50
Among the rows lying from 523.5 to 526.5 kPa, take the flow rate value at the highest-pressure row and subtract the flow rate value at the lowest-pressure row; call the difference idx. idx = 0.6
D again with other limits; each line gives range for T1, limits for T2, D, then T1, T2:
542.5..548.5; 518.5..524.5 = -2.20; 0.4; 0.4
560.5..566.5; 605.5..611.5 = -2.29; 0.9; 0.7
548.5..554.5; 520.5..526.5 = -1.25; 0.1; 0.5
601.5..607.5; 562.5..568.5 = -1.45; 0.4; 0.9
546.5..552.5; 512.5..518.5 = -3.45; 0.4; 0.2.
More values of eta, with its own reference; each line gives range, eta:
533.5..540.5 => 1.55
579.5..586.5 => 2.17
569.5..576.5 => 1.92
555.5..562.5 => 1.57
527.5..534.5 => 1.63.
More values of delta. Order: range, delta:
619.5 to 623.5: 22.45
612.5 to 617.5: 25.01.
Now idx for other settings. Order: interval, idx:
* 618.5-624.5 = -1.6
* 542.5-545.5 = 0.2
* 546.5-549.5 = 1.3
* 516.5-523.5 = -0.5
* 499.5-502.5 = -0.2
